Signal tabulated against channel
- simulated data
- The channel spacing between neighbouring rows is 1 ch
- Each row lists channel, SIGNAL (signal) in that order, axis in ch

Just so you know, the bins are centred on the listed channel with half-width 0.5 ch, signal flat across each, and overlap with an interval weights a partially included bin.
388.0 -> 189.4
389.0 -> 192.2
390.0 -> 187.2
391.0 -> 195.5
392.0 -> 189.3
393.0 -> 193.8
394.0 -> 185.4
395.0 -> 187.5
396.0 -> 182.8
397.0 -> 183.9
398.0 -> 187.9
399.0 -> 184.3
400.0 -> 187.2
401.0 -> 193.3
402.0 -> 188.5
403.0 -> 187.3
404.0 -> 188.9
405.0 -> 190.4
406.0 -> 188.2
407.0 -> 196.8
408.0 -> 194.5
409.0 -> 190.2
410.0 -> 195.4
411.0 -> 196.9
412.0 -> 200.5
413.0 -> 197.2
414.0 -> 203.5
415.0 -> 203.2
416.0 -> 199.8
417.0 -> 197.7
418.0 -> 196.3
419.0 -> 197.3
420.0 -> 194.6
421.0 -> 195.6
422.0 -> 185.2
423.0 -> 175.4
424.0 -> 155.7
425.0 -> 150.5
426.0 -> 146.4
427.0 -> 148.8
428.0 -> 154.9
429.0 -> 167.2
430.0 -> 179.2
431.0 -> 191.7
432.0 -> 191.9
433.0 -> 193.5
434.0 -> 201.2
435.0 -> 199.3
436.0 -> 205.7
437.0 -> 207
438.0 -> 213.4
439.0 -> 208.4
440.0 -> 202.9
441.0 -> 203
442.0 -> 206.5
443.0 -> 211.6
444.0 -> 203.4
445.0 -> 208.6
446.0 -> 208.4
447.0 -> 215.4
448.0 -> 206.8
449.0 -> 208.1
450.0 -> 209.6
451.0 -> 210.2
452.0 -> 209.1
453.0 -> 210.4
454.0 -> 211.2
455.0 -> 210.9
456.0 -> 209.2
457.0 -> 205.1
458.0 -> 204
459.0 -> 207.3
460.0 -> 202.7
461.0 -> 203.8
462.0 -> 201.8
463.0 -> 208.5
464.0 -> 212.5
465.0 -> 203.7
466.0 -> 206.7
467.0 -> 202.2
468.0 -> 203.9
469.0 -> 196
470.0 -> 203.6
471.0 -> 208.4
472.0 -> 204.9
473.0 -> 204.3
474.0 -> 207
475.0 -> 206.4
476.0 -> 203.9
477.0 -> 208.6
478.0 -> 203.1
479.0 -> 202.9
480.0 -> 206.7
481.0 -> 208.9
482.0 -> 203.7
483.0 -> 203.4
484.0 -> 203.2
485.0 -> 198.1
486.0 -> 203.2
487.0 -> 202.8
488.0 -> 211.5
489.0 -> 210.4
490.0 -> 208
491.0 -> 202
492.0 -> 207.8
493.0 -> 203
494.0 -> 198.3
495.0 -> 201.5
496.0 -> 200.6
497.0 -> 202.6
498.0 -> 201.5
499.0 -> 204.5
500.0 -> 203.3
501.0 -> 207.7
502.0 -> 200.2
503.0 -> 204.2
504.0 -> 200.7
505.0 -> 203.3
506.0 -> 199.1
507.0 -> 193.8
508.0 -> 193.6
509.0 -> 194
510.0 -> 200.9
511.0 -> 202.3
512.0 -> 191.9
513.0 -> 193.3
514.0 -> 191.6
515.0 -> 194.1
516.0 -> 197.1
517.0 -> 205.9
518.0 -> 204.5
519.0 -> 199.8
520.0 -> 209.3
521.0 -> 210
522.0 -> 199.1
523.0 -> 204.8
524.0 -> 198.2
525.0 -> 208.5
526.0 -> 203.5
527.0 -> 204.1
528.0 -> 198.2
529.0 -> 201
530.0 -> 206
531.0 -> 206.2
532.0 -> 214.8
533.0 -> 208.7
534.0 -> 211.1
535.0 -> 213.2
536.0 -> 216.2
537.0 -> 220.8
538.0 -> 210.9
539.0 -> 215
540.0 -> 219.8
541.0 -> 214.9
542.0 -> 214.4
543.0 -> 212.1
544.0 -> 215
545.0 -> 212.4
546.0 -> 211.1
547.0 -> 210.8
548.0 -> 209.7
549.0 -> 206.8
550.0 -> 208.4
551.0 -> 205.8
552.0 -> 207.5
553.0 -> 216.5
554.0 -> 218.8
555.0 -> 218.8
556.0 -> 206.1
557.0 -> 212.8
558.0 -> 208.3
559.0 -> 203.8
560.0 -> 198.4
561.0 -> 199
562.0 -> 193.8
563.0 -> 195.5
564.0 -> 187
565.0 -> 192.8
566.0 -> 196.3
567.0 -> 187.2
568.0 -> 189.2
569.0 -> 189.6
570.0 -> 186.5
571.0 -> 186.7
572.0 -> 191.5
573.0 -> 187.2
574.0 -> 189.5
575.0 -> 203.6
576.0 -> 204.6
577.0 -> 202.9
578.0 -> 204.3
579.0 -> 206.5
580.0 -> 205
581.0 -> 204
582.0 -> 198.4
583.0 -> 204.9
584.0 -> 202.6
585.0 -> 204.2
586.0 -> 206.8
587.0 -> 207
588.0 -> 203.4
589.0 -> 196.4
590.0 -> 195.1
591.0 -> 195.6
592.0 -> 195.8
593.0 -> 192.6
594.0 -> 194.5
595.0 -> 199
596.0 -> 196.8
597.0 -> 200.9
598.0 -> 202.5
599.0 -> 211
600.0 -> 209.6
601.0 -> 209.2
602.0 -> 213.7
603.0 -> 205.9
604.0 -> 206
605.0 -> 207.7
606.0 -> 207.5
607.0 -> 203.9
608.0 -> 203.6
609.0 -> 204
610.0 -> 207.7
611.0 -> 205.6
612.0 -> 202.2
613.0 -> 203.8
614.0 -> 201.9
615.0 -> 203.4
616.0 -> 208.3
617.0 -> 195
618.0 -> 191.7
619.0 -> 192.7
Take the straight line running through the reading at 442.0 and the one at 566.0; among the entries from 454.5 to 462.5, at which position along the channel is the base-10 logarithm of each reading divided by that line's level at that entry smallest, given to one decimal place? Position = 462.0 ch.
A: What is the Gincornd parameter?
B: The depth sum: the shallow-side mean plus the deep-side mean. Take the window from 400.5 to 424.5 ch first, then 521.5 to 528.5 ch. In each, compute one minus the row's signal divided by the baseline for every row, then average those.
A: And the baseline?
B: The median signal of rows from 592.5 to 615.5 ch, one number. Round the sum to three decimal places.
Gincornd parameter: 0.065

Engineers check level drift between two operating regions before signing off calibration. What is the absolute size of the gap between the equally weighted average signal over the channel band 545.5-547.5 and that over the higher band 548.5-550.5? 3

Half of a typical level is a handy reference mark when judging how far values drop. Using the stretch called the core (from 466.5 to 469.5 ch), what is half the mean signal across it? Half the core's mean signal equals 100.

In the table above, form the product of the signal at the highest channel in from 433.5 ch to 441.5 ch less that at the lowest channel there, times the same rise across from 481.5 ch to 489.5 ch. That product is 12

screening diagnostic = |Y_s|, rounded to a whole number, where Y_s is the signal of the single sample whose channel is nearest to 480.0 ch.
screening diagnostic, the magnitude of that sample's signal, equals 207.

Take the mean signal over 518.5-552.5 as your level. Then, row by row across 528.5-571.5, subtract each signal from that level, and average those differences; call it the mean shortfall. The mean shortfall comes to 3.0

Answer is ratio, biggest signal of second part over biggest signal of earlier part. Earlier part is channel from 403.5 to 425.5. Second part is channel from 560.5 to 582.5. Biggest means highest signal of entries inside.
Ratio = 1.01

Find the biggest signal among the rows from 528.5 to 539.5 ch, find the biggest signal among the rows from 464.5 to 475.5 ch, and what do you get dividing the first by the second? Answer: 1.06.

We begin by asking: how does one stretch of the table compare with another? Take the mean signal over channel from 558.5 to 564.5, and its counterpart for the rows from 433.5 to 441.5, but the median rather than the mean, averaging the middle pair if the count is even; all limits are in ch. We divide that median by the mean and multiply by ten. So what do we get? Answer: 10.4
